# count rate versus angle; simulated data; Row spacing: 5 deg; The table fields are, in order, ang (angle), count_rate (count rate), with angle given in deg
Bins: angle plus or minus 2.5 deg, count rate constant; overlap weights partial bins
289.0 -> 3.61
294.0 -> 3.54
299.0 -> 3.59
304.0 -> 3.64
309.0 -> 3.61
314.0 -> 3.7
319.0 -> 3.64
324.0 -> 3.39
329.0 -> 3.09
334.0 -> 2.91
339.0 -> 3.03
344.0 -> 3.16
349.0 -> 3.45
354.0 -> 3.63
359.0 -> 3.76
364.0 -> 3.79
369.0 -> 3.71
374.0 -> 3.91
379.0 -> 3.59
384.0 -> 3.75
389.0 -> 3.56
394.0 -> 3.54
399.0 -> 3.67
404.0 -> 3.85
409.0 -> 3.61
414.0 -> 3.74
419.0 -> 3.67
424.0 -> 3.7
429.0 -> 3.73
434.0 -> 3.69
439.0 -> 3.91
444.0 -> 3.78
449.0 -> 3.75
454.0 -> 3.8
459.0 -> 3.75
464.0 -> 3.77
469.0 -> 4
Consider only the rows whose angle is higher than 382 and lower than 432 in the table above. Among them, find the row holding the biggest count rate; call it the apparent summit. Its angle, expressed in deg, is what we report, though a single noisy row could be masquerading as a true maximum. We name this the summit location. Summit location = 404.0 deg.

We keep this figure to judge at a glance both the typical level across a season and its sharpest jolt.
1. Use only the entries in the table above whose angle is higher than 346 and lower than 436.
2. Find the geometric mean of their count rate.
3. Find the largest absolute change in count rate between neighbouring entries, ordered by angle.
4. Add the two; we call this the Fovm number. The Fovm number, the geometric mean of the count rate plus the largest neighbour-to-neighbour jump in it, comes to 4.00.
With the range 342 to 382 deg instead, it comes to 3.94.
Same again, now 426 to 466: 3.99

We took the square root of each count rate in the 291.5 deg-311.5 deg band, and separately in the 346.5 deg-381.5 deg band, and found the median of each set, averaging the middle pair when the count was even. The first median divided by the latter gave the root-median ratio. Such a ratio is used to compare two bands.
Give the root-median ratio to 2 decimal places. 0.99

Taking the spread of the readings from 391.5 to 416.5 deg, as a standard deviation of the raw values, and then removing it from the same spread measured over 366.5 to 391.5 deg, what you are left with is 0.02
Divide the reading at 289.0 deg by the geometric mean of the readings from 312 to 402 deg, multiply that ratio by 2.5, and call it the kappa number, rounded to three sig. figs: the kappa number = 2.58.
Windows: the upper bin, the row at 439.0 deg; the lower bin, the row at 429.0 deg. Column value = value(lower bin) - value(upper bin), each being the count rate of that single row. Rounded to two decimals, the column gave -0.18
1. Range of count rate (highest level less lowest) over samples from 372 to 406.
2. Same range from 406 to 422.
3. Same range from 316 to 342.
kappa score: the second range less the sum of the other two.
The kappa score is -1.0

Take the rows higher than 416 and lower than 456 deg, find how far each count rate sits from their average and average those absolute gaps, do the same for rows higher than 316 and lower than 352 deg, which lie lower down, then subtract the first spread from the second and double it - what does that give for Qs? 0.32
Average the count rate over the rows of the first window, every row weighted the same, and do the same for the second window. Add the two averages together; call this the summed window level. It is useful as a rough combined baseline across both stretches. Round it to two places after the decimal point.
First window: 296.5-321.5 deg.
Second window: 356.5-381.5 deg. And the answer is 7.39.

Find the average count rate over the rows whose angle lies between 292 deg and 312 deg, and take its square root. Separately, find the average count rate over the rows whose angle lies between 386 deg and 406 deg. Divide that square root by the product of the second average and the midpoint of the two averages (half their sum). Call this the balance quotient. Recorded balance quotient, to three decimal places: 0.143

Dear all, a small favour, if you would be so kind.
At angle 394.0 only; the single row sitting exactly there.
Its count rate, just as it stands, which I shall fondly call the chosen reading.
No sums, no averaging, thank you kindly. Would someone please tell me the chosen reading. 3.54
